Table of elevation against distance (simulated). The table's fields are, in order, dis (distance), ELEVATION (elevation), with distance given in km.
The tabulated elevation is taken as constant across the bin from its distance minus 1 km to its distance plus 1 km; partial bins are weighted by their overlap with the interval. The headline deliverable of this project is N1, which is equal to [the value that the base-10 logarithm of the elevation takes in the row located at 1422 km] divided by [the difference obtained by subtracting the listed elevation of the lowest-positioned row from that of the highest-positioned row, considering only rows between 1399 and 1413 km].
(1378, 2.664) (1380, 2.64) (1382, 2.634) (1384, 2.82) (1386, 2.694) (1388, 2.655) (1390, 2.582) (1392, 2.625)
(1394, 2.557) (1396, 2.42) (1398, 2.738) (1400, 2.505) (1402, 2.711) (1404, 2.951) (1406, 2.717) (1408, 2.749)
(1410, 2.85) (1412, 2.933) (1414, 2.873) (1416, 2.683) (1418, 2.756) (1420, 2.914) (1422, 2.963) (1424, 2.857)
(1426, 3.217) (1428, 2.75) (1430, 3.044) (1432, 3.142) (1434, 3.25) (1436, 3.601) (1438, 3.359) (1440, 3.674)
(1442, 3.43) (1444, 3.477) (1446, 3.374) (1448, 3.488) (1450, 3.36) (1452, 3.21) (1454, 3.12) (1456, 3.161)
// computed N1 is 1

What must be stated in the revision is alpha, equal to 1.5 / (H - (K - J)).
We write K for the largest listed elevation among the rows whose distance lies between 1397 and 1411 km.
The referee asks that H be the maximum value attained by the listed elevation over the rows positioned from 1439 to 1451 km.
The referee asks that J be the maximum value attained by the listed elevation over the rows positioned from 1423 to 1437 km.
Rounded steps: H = 3.674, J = 3.601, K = 2.951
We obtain 0.347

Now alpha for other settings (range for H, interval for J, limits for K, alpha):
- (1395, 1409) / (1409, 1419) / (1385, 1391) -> 0.470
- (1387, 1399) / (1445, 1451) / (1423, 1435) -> 0.504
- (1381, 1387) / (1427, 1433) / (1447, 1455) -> 0.606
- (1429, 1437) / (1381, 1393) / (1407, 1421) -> 0.430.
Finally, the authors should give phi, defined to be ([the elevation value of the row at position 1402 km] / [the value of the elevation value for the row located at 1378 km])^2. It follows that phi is 1.04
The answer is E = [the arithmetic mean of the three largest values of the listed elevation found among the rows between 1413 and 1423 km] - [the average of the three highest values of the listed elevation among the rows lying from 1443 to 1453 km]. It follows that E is -0.5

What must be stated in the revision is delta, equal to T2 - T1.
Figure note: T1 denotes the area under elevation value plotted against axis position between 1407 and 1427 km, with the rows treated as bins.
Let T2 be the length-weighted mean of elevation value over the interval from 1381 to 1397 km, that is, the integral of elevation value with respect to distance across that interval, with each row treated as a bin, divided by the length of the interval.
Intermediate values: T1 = 58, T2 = 2.62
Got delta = -55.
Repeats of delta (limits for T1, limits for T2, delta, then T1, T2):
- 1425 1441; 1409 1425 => -49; 52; 2.85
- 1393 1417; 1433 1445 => -62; 65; 3.47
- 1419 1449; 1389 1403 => -94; 97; 2.59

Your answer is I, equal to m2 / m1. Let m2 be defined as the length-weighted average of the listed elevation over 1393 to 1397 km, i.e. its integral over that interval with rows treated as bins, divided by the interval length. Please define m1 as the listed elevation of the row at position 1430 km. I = 0.82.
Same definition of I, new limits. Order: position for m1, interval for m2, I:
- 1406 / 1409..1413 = 1.06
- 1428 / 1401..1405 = 1.03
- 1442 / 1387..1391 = 0.76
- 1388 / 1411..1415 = 1.09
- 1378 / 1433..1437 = 1.29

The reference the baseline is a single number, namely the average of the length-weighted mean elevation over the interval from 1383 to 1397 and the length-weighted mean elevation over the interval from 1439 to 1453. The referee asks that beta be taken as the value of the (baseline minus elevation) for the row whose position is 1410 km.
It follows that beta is 0.18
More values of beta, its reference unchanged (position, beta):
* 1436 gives -0.57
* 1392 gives 0.40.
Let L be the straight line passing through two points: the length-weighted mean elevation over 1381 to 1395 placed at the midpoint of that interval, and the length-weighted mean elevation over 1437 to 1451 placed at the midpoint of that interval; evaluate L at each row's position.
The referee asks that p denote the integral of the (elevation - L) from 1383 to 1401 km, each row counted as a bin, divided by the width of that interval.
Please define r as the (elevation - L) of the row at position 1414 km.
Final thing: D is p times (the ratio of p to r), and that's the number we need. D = -0.05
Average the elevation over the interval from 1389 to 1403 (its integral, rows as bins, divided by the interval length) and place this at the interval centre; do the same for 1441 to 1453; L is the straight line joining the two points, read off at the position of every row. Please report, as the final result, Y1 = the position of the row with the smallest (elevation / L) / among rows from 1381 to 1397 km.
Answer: 1396 km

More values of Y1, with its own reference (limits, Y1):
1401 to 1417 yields 1416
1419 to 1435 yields 1428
